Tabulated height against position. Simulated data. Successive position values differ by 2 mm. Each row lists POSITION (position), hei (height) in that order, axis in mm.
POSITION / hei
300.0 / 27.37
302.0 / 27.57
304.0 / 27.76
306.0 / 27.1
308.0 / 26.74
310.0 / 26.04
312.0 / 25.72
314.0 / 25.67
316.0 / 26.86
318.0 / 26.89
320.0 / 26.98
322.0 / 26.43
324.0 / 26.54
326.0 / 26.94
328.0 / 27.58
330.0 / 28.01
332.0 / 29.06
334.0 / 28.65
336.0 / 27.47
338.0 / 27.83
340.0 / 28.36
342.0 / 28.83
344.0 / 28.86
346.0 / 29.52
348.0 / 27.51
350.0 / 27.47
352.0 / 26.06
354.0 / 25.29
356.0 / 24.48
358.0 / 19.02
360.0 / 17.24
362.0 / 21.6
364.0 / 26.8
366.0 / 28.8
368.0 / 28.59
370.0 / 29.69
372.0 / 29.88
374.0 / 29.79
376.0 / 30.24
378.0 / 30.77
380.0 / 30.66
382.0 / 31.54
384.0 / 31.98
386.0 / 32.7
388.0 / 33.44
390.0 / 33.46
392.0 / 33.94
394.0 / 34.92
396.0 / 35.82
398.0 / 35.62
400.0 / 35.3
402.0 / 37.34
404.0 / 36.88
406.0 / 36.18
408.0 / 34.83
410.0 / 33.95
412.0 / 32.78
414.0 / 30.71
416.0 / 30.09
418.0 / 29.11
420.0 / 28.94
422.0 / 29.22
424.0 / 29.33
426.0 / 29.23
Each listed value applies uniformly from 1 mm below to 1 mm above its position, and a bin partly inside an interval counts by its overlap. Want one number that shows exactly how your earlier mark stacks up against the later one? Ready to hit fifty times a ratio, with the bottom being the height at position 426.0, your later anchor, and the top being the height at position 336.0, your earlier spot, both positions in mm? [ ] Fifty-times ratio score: 47.0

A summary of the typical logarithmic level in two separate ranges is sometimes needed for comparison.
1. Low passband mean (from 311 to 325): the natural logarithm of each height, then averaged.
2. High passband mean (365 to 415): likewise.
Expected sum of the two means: 6.76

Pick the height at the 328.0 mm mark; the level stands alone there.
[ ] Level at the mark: 27.58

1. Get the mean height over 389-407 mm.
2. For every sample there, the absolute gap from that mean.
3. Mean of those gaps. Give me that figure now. 0.97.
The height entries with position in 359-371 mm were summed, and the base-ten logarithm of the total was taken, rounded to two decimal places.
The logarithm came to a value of 2.18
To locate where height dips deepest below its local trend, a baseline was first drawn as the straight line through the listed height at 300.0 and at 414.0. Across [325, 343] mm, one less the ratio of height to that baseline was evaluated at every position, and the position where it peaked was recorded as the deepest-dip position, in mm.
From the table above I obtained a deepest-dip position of 326.0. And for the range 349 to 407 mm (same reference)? 360.0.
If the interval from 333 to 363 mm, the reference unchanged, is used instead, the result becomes 360.0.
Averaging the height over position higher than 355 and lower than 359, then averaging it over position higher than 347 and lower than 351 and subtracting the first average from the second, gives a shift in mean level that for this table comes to 5.7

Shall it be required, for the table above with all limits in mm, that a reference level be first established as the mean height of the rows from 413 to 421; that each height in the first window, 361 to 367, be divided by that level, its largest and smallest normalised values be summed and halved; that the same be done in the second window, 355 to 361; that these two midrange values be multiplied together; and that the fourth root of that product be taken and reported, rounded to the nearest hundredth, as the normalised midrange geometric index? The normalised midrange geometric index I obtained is 0.88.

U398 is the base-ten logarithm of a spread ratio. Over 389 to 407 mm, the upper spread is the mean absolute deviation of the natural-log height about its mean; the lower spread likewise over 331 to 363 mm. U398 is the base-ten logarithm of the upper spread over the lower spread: -0.6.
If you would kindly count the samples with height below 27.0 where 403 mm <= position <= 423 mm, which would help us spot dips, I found 0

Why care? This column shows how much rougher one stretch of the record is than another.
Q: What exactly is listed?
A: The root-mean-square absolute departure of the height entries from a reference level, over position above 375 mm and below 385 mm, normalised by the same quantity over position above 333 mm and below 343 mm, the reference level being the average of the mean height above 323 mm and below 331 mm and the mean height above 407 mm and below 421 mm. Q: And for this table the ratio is 1.4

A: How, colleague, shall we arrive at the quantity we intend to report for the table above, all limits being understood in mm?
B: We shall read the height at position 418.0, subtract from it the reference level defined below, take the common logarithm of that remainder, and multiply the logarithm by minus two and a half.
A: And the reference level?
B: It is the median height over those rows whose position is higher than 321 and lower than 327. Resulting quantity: -1.0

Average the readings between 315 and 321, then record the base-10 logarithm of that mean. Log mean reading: 1.43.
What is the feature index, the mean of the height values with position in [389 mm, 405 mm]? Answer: 35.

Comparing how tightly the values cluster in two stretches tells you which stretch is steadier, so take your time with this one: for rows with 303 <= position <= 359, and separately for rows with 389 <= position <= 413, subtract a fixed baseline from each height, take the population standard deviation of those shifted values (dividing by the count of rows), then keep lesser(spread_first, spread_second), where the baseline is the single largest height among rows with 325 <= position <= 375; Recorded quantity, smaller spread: 1.3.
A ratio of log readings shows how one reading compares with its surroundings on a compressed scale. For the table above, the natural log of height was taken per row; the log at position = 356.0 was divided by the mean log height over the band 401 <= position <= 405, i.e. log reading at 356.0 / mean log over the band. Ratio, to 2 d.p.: 0.88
